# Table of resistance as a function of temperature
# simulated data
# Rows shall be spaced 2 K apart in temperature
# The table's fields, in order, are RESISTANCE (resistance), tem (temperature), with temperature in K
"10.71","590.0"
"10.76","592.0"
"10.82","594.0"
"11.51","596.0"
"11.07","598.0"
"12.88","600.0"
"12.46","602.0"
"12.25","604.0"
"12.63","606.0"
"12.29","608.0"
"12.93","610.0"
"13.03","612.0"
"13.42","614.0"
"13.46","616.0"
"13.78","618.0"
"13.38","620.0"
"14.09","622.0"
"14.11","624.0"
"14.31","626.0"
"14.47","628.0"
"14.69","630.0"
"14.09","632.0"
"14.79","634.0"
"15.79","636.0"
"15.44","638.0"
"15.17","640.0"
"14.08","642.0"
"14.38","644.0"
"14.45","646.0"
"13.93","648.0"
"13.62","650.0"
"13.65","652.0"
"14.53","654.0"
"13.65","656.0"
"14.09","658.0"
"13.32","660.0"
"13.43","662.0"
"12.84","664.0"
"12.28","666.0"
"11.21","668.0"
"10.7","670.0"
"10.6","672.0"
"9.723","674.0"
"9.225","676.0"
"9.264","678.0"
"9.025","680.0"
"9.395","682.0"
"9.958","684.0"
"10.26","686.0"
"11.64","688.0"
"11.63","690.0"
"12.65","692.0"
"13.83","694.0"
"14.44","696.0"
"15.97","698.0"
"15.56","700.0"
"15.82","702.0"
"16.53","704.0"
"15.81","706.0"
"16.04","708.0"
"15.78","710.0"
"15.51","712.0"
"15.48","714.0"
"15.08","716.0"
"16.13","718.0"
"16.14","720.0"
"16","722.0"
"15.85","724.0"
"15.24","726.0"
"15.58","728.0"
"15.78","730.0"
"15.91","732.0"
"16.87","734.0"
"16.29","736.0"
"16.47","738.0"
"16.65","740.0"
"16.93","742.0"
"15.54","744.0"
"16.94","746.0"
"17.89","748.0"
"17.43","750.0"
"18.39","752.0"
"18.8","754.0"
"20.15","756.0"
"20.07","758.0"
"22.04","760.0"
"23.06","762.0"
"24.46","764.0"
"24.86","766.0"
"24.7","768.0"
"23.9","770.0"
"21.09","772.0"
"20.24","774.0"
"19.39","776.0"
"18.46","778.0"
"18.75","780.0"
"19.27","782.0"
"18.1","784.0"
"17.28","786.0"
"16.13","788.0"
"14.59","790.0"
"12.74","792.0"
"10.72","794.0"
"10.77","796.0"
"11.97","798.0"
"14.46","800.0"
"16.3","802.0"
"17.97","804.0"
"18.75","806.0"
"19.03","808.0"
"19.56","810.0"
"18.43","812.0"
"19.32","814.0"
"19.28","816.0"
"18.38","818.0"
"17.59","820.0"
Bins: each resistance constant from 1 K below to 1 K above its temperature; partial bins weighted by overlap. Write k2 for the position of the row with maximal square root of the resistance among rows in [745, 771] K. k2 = 766.0 K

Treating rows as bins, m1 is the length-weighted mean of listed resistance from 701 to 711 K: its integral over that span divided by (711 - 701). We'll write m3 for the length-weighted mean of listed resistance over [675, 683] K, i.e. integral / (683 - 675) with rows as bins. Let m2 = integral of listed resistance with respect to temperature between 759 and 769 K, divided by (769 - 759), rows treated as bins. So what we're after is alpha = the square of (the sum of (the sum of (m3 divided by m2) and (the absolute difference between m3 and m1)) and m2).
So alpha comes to 960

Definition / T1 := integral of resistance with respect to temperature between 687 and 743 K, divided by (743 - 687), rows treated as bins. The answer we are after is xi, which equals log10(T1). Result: 1.19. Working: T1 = 15.4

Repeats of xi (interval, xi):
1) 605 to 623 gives 1.12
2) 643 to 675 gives 1.11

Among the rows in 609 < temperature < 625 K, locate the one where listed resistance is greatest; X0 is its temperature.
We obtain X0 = 624.0 K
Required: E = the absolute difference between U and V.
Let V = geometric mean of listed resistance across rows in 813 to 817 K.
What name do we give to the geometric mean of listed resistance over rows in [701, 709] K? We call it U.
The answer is 3.3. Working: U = 16.0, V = 19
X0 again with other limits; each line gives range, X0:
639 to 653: 640.0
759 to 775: 766.0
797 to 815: 810.0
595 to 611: 610.0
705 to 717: 708.0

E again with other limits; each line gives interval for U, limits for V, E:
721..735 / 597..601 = 3.9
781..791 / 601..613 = 4.4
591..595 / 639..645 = 3.7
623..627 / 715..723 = 1.6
